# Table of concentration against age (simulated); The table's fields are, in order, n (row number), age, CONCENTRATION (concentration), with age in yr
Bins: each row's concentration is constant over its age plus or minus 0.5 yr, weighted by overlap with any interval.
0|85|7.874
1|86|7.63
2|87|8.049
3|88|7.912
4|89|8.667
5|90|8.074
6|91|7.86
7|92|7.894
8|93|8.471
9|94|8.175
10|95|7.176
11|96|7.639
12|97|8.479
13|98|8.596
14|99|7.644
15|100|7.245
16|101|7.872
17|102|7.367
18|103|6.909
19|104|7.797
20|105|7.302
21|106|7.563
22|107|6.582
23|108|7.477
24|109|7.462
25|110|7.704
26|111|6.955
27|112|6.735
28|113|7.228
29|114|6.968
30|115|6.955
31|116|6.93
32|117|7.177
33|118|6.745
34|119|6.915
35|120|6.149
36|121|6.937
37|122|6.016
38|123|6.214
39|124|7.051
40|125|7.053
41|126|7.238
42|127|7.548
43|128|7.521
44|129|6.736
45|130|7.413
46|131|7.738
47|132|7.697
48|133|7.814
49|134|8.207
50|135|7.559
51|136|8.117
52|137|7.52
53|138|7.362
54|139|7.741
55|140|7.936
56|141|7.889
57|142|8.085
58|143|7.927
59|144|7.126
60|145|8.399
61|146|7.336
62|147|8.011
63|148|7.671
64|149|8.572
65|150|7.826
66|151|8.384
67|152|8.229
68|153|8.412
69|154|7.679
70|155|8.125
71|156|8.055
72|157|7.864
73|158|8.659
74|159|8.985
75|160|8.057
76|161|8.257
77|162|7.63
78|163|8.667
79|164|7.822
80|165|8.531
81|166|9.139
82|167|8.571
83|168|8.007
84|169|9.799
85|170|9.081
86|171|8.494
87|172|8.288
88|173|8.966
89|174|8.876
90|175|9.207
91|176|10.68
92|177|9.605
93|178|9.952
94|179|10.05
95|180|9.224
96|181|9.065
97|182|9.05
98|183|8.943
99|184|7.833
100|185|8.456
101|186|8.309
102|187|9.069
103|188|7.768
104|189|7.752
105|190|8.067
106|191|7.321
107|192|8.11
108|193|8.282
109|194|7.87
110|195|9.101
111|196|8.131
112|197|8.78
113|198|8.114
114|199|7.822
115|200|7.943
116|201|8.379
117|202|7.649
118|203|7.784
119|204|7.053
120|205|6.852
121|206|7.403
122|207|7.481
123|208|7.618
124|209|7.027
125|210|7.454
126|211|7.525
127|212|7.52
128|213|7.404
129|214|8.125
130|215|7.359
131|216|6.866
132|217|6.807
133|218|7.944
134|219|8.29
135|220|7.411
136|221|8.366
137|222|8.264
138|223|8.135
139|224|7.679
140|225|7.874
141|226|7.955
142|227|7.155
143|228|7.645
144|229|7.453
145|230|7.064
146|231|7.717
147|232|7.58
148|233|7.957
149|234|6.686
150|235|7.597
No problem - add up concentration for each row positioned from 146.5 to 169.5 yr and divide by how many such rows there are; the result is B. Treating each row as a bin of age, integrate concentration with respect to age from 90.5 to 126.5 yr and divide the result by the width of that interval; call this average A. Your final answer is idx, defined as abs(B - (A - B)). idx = 9.3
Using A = 7.29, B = 8.3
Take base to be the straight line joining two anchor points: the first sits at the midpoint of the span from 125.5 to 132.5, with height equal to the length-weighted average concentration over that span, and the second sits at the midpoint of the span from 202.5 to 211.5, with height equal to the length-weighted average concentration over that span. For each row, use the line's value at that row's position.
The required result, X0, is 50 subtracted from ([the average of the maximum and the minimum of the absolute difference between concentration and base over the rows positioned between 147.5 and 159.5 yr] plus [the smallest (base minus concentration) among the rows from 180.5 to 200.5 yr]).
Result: -50.8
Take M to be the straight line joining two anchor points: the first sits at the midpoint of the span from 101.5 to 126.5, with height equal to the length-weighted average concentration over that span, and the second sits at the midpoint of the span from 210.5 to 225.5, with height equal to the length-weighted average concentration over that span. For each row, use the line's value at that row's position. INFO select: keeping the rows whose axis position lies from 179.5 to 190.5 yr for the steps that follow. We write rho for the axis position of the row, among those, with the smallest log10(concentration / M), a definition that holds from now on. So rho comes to 189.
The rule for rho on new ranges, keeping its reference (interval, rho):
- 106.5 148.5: 122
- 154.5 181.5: 162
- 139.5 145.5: 144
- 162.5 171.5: 164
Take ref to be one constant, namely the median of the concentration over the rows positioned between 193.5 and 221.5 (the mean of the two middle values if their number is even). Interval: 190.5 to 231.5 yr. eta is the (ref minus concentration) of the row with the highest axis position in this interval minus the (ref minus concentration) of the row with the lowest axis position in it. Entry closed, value -0.4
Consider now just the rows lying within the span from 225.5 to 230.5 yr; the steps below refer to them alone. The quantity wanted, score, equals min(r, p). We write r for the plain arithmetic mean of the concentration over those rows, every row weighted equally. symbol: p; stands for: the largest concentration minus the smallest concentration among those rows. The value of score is 0.89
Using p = 0.9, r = 7.45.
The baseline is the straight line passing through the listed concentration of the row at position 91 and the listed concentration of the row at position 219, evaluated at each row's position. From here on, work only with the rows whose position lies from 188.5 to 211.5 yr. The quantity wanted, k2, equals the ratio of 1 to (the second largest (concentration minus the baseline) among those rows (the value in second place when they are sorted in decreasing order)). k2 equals 1.8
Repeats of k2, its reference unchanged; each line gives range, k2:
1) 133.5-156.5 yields 2.8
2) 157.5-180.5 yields 0.5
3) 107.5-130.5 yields -2.3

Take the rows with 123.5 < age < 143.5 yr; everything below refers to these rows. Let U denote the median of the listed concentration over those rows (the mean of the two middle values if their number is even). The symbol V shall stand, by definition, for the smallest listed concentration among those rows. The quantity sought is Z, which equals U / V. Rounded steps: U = 7.6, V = 6.736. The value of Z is 1.13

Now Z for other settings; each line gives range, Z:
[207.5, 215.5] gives 1.07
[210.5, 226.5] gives 1.14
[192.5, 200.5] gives 1.04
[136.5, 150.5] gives 1.10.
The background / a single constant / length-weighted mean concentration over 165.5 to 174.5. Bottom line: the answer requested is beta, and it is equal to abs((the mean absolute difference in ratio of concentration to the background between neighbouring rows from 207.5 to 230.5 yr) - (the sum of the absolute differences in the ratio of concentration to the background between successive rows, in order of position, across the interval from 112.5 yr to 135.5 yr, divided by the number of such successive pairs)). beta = 0.006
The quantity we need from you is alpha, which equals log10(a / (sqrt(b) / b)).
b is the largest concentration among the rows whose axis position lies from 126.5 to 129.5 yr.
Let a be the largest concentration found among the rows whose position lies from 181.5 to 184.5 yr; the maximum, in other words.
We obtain 1.40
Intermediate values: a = 9.05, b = 7.548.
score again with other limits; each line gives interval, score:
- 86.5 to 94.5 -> 0.81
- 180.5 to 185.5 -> 1.23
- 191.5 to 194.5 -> 0.41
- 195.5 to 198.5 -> 0.67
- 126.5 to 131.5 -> 1.00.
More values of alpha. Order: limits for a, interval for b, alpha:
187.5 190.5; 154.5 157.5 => 1.36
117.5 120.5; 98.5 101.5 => 1.29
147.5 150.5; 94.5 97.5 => 1.40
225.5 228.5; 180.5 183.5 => 1.38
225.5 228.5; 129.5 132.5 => 1.34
